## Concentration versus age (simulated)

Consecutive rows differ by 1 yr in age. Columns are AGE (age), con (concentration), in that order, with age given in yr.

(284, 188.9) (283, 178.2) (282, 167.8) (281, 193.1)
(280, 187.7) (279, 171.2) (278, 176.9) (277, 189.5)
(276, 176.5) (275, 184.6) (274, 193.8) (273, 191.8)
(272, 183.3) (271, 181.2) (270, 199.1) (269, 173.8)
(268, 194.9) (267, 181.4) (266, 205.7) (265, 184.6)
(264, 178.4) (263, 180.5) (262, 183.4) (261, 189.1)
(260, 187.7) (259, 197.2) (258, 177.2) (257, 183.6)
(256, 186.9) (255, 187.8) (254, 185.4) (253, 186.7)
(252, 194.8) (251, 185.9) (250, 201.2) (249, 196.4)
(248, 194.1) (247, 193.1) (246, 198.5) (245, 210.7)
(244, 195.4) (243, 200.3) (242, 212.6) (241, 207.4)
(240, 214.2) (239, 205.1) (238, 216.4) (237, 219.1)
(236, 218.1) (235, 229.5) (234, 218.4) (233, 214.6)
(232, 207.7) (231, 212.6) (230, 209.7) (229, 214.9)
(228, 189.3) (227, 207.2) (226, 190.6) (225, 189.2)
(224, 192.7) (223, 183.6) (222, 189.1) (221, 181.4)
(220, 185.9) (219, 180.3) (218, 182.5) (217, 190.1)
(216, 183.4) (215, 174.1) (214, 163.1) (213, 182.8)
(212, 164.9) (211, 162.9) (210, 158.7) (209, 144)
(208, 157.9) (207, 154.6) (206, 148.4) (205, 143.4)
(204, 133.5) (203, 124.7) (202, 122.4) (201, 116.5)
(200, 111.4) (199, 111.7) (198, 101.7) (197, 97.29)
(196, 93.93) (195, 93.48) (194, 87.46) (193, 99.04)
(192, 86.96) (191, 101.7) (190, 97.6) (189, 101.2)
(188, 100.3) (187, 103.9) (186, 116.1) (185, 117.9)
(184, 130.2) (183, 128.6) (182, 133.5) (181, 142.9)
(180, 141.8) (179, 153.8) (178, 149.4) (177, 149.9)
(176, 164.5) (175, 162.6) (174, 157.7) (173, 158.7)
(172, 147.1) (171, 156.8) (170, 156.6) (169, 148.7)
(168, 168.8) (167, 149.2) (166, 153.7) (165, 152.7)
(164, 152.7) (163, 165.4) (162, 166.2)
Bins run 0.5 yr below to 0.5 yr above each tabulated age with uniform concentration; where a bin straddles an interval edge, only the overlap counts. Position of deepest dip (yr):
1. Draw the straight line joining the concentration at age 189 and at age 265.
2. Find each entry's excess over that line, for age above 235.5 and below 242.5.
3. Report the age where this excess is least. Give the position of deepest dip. 239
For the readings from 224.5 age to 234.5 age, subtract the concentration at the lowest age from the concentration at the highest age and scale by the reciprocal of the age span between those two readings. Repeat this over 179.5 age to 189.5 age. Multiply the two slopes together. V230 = -15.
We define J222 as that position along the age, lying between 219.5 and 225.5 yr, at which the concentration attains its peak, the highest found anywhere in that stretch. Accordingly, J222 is 224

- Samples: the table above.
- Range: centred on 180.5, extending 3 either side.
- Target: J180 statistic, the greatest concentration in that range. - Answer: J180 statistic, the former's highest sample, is 153.8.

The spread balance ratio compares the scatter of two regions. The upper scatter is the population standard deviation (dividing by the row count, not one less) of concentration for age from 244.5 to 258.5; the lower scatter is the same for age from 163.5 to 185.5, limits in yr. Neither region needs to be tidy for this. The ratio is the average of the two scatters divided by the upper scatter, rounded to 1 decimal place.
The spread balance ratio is 1.2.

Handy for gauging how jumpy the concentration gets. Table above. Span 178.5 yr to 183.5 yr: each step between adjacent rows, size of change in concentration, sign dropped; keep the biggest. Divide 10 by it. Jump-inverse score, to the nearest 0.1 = 0.8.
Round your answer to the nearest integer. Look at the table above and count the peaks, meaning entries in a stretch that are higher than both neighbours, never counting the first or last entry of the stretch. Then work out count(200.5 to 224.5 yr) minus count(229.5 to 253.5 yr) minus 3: -6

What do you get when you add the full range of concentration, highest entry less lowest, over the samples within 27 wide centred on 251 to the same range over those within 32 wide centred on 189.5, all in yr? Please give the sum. 117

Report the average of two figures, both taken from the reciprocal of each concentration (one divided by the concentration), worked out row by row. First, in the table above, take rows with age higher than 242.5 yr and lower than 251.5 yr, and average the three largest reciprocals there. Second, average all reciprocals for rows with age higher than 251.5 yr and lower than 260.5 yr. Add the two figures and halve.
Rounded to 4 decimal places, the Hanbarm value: 0.0053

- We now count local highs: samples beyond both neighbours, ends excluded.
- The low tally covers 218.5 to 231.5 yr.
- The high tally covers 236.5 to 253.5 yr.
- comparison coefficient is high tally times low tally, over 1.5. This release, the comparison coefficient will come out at 17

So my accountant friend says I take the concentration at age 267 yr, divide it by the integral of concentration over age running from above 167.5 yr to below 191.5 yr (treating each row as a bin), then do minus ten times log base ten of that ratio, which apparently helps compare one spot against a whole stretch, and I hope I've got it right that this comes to 12.6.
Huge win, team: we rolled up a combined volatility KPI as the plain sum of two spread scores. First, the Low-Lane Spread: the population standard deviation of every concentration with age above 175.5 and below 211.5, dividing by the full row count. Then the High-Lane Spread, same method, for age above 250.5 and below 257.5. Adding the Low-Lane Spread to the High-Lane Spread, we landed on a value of 27.1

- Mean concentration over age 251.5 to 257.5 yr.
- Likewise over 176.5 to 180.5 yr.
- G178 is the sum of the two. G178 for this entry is 336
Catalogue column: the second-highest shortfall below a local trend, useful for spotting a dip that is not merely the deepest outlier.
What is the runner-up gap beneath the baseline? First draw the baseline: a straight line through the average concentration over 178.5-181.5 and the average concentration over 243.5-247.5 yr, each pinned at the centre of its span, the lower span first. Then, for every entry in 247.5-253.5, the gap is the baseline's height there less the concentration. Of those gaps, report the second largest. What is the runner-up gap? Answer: 18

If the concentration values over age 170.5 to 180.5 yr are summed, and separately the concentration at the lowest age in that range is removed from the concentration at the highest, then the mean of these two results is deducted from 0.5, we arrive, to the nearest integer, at -763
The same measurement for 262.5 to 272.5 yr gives -932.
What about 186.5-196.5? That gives -477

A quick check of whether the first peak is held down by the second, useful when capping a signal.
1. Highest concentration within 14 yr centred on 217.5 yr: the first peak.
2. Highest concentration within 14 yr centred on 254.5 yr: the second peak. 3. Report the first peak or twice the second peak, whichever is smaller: 193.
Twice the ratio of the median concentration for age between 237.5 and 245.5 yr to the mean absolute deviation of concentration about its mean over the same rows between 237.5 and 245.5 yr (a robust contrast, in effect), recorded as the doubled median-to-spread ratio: 73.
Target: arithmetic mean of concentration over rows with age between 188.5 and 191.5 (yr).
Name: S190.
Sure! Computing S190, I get 100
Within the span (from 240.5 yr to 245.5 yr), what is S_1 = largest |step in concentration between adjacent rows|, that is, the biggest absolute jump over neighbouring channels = 15.3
